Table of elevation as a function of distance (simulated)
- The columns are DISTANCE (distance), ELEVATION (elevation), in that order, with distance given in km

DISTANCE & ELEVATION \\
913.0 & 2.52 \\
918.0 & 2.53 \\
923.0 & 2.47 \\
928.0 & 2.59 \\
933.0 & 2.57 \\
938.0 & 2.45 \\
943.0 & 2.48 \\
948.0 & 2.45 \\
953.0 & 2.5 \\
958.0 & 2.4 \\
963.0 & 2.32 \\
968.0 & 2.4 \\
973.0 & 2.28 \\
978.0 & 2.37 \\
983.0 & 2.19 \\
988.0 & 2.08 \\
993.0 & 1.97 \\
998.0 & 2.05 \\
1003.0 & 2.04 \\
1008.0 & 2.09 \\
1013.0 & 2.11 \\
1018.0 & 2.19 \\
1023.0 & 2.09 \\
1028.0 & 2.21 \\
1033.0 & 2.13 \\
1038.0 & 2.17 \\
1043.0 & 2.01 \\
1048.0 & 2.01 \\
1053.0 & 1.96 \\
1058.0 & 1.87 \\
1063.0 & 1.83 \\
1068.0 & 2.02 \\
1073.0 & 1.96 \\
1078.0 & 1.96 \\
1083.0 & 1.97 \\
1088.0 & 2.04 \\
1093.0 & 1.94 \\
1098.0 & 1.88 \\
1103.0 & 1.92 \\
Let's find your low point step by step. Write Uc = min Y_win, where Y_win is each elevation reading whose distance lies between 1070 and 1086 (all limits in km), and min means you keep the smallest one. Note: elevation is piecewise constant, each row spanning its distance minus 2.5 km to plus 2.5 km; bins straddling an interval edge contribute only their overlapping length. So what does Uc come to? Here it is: 1.96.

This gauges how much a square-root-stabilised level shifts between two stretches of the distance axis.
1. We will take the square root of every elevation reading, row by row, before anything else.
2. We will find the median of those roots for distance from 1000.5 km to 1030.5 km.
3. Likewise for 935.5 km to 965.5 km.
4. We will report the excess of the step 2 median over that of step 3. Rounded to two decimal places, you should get -0.12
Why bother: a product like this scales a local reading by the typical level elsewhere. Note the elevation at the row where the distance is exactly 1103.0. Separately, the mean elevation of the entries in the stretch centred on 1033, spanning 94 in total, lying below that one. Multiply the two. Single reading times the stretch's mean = 3.9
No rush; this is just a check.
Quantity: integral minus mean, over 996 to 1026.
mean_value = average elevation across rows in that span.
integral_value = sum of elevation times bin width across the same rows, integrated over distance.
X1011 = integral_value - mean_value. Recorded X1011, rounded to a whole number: 61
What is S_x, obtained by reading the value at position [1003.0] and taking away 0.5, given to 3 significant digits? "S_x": 1.54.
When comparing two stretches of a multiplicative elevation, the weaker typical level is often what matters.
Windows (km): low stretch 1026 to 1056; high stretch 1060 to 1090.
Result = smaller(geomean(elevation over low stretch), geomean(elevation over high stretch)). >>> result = 1.96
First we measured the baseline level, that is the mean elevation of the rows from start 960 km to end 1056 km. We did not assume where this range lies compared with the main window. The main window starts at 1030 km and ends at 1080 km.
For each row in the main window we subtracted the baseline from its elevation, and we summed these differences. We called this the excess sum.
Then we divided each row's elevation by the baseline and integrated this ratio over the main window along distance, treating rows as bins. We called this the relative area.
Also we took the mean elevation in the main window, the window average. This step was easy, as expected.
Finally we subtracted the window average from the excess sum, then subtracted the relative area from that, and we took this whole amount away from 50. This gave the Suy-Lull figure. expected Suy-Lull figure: 100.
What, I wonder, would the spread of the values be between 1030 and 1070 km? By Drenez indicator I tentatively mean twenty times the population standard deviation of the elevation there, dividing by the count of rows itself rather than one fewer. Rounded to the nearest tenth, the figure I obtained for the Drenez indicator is 2.2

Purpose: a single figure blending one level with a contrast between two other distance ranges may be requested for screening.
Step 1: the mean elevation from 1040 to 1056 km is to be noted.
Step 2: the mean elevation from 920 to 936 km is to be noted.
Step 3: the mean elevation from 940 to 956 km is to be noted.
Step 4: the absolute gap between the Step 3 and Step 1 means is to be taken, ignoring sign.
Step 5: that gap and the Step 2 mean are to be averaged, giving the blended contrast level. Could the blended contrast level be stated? 1.51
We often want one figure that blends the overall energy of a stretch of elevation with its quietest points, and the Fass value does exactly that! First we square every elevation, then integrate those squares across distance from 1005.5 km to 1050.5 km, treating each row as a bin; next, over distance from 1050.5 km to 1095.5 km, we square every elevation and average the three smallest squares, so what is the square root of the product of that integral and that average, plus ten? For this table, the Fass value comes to 37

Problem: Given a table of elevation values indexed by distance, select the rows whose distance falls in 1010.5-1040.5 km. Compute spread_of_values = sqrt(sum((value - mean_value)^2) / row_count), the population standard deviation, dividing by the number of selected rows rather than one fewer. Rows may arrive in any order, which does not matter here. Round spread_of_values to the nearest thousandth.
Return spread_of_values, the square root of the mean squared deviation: 0.043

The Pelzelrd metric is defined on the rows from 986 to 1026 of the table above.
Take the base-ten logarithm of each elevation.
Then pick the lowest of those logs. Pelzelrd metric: 0.294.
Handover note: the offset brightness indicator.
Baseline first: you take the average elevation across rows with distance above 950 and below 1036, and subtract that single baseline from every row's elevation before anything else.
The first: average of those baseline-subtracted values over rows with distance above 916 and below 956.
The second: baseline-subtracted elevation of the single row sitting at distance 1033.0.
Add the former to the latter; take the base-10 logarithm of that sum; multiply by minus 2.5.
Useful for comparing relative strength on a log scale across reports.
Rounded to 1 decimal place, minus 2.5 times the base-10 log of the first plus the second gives 1.6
